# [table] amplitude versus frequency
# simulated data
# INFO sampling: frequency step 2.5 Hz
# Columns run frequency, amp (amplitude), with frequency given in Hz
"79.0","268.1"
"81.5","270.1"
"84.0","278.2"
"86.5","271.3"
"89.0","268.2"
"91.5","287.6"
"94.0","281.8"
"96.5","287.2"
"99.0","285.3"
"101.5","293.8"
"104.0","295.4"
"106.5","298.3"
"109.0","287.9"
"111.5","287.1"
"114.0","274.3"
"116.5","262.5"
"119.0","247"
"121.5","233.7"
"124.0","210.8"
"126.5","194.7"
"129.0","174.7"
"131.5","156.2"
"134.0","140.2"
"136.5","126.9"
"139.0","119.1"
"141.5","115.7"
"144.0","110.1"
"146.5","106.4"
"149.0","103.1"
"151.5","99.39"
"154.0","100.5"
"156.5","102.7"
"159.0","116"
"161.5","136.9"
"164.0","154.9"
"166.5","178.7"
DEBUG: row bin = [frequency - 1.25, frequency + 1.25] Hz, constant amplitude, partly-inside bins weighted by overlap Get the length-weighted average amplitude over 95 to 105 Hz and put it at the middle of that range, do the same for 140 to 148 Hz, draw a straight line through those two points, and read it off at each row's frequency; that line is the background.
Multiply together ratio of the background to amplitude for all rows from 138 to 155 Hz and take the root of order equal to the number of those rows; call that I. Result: 0.92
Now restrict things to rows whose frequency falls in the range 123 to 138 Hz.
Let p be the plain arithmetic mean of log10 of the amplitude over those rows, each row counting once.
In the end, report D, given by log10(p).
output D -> 0.346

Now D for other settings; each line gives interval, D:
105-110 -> 0.392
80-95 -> 0.388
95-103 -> 0.391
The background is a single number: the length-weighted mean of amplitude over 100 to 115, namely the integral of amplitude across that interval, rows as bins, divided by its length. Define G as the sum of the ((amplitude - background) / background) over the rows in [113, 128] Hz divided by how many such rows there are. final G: -0.2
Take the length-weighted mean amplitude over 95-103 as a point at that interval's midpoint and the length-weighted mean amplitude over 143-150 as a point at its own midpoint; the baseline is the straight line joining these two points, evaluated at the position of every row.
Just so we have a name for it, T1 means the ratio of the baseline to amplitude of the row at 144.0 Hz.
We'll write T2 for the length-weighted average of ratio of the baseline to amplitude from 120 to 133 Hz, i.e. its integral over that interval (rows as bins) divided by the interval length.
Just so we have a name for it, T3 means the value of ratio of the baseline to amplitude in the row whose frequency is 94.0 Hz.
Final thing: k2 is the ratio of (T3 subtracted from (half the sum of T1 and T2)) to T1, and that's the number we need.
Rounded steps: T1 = 1.1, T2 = 0.95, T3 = 1.09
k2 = -0.1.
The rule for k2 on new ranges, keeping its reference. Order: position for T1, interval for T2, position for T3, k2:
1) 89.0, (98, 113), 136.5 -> -0.1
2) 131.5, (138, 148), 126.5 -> 0.1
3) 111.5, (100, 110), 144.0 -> -0.2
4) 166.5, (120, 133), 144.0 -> -3.0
